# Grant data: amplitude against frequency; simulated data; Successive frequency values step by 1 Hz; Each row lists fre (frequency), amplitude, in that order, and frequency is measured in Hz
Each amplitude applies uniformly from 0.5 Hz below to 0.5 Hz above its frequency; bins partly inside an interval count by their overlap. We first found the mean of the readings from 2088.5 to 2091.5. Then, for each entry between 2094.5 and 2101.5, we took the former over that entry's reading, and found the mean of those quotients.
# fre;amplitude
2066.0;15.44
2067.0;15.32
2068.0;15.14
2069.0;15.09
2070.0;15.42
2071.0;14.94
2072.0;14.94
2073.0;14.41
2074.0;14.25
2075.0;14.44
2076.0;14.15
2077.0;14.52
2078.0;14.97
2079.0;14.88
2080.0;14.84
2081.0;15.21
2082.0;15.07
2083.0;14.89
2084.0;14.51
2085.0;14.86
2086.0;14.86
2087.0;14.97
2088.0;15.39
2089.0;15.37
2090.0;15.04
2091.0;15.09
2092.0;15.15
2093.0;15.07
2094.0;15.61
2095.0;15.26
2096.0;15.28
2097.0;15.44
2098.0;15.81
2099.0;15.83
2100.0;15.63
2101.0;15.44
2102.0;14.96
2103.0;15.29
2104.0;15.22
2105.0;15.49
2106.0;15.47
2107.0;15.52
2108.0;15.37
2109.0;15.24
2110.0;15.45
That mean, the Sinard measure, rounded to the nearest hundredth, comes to 0.98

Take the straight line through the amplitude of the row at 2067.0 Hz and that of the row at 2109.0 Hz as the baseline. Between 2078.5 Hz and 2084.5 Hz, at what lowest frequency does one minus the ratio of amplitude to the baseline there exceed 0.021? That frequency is 2079.0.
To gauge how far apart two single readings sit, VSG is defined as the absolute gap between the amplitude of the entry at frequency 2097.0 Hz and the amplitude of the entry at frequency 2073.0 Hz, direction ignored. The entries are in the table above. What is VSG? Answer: 1.0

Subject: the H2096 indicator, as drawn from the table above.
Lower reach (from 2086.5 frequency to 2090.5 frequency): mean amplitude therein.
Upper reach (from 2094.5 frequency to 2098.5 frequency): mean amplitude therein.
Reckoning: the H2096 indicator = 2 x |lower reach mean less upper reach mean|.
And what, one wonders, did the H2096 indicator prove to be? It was 0.5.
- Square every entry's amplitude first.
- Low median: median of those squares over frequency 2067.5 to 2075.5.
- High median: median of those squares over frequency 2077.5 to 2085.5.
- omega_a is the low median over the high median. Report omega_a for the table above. 1.01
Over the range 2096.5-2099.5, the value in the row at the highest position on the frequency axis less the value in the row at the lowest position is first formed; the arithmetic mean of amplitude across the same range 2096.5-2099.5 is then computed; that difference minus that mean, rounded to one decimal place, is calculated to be -15.3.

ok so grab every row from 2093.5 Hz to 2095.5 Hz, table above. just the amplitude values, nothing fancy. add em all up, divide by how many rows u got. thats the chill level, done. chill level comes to 15.4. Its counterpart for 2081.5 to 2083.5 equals 15.0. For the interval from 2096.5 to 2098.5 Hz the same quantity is 15.6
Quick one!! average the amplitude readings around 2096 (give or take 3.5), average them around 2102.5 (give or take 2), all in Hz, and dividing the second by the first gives 0.984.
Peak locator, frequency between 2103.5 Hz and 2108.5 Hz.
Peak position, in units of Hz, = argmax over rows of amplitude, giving 2107.0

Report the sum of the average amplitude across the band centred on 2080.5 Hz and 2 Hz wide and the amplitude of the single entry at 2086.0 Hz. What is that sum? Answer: 29.9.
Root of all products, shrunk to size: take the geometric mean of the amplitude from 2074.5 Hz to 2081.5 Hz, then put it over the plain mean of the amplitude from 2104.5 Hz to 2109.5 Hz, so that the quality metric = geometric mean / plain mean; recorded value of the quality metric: 0.95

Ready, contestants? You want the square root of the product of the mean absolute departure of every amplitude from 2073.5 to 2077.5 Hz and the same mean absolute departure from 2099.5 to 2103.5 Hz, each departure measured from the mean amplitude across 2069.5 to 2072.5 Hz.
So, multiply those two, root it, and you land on 0.48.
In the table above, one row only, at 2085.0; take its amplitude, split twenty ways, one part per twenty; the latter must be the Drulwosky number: 0.743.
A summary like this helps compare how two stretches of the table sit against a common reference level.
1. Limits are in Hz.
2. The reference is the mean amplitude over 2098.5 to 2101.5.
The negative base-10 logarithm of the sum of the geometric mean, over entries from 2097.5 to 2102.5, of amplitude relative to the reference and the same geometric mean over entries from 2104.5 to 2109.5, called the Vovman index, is -0.297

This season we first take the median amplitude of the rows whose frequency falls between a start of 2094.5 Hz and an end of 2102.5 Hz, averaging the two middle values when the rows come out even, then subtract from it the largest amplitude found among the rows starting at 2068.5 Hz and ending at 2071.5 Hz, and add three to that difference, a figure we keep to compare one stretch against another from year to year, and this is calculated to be 3.0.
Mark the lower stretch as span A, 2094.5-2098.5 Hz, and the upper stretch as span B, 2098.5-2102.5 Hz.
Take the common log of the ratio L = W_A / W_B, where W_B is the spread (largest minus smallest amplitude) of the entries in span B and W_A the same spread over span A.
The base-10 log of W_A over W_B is -0.20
